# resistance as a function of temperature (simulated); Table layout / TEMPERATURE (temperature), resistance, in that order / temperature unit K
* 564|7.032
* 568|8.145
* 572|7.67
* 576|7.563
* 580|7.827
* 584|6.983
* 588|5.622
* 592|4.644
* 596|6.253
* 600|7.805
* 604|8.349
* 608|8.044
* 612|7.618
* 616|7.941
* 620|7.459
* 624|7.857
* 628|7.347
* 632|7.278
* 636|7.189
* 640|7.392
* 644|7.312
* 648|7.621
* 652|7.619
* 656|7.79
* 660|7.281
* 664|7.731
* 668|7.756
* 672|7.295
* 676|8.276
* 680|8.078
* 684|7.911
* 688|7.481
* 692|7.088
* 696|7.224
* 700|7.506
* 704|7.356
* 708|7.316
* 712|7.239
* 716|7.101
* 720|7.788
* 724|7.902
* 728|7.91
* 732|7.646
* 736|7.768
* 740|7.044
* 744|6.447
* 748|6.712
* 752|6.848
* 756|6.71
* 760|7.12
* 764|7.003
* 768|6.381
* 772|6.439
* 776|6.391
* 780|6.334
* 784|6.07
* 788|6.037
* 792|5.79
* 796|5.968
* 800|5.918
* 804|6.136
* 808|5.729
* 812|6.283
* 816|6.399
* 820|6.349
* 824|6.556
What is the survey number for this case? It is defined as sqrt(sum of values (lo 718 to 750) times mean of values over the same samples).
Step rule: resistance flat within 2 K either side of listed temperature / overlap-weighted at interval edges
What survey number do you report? 20.9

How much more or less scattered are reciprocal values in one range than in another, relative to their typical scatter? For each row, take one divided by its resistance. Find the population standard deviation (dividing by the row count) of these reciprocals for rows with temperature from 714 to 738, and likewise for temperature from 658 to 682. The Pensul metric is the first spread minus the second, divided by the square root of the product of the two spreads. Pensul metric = -0.22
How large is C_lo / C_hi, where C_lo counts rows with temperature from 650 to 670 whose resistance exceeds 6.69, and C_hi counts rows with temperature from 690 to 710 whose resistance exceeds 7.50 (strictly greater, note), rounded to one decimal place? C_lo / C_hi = 5.0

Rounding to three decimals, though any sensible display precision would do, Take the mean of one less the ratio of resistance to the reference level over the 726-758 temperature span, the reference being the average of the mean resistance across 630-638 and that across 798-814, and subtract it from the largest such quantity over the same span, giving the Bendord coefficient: 0.104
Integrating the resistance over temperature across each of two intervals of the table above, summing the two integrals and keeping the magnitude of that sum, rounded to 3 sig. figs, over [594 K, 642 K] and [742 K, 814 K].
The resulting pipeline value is 819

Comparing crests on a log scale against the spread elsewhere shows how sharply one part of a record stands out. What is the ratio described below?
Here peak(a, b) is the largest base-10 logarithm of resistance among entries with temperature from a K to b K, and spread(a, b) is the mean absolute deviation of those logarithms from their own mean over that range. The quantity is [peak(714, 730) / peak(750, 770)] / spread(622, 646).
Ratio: 120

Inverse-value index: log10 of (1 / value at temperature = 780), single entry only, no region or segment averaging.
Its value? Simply -0.80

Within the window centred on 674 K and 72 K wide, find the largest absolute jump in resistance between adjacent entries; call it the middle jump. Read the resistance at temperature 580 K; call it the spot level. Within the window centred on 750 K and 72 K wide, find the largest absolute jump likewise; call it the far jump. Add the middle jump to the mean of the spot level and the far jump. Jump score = 5.26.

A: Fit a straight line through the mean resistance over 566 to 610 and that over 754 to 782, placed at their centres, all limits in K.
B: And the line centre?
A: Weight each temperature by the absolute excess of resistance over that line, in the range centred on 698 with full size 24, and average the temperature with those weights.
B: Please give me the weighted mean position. 698.5 K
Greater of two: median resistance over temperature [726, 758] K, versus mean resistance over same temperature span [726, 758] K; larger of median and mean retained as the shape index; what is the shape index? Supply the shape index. 7.1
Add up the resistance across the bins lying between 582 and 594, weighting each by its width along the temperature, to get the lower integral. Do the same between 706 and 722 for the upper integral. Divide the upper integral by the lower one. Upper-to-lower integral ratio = 1.7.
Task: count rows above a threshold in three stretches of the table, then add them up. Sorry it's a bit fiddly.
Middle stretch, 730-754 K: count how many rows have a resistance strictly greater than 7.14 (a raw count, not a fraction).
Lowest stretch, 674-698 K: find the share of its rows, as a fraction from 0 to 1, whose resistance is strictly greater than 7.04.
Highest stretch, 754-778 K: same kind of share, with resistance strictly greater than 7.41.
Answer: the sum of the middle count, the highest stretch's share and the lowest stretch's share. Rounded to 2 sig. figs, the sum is 3.0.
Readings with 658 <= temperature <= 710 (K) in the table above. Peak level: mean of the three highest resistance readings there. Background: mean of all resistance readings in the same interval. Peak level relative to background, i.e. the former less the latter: 0.53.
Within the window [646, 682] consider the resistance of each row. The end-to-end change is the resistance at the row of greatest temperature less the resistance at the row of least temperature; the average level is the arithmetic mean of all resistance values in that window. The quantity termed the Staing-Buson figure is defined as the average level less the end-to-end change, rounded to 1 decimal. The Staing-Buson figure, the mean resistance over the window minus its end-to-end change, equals 7.3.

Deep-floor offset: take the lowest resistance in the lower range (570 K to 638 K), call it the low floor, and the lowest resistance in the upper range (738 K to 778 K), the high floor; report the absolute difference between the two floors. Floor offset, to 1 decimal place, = 1.7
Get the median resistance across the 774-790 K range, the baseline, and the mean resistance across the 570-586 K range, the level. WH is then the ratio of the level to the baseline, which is 1.21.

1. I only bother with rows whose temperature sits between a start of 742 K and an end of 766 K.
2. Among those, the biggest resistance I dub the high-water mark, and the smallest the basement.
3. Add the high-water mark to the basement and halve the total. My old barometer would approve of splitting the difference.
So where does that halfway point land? 6.78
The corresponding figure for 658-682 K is 7.78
